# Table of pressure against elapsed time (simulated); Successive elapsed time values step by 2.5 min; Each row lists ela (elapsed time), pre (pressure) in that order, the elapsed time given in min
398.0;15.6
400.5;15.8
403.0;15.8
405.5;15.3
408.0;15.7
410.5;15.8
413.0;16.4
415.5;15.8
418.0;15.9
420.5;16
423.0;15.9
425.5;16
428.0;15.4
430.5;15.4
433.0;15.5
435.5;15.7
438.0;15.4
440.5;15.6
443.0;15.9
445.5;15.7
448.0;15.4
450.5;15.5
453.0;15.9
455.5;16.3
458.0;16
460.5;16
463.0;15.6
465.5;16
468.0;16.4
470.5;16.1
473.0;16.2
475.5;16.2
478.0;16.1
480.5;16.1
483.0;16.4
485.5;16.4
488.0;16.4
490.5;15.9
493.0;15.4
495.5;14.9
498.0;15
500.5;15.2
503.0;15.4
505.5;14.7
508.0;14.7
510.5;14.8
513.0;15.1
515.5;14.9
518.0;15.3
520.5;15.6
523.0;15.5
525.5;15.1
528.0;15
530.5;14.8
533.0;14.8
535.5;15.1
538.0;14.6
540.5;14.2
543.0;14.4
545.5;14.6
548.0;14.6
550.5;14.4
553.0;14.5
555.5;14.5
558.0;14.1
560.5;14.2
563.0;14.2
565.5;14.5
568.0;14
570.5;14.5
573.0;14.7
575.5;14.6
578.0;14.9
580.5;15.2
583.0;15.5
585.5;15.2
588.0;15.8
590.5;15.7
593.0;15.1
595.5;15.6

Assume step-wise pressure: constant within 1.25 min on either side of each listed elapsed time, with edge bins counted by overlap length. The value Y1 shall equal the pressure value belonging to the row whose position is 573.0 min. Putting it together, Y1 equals 14.7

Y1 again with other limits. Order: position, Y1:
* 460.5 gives 16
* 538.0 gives 14.6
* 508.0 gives 14.7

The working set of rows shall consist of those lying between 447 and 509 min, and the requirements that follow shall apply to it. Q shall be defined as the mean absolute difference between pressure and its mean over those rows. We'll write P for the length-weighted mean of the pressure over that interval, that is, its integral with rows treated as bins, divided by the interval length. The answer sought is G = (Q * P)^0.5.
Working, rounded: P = 15.8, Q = 0.47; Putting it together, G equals 2.7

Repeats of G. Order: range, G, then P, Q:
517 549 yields 2.3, 14.9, 0.35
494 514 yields 1.7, 15.0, 0.20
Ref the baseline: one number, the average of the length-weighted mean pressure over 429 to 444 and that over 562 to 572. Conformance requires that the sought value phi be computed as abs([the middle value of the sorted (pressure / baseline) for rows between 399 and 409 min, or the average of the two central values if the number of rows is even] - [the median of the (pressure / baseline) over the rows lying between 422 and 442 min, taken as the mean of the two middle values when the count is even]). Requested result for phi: 0.013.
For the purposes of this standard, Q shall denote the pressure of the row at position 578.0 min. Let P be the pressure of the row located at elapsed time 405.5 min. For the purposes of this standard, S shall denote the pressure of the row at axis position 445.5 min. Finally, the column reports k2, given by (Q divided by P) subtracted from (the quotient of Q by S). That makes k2 -0.02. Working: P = 15.3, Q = 14.9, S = 15.7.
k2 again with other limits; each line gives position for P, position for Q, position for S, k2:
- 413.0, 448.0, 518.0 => 0.07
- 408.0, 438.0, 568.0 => 0.12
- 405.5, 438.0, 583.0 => -0.01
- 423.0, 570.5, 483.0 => -0.03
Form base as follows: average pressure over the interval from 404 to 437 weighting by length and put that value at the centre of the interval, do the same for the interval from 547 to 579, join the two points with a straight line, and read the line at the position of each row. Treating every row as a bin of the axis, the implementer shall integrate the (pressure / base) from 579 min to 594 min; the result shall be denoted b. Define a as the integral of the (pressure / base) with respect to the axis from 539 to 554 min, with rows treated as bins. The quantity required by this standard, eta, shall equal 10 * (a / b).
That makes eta 9.1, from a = 14.9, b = 16.3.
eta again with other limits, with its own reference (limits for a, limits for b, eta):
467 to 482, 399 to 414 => 10.7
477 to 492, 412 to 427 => 10.5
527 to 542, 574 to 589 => 9.4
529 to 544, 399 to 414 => 10.0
